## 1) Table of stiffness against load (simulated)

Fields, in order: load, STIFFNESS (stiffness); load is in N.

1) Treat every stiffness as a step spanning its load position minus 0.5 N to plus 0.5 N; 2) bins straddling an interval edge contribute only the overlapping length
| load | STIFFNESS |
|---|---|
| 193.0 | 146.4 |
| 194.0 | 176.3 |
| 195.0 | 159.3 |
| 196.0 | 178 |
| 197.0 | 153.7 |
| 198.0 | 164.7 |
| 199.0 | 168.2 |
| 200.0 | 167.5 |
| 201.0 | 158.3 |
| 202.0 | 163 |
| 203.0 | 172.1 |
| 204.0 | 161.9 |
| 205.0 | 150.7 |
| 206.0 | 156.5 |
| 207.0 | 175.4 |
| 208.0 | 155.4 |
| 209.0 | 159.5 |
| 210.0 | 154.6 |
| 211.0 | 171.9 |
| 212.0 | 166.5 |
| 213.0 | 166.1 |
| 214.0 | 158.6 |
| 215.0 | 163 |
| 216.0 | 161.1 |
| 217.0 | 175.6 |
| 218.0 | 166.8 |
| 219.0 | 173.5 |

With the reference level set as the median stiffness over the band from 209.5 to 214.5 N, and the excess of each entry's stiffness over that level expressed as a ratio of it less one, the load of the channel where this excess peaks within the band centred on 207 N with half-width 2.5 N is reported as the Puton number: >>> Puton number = 207.0 N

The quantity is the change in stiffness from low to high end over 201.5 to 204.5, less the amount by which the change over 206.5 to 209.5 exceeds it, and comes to 14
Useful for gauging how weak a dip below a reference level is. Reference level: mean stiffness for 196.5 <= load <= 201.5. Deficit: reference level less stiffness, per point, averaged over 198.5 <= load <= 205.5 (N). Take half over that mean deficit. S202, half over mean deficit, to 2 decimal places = -0.81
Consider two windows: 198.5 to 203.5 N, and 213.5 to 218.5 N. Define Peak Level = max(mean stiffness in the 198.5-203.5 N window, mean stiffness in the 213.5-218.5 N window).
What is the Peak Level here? 166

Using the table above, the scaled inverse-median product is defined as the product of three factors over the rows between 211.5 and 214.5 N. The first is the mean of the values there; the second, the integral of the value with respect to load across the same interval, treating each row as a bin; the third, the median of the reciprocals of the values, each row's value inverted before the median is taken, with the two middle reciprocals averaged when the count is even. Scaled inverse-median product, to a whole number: 484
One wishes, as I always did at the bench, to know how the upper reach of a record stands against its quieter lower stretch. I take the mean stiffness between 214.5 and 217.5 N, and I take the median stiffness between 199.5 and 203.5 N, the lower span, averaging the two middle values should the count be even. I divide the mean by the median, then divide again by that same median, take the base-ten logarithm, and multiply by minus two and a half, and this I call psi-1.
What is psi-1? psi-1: 5.54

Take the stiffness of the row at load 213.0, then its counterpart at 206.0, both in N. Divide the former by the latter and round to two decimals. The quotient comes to 1.06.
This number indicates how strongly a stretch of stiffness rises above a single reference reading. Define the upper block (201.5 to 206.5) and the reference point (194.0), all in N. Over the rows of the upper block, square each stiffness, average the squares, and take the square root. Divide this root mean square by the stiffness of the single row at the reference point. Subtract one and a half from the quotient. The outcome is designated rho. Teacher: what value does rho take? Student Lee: -0.59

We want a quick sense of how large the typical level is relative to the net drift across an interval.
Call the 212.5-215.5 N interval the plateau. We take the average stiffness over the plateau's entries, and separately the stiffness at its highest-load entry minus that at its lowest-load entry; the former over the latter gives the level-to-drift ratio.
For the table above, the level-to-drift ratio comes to -52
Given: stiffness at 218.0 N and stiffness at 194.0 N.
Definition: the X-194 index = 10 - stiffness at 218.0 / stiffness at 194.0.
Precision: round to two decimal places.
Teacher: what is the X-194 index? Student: 9.05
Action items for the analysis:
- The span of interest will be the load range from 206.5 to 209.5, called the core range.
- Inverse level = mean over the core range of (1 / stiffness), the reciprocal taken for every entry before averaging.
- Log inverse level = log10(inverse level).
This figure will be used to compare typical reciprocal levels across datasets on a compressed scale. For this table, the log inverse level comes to -2.212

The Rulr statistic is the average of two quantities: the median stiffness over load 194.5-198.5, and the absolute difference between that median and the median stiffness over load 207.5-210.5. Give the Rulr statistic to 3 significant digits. 84.3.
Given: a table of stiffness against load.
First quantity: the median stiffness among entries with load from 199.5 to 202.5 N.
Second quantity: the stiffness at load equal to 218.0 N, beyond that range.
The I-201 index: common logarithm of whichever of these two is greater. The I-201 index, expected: 2.22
